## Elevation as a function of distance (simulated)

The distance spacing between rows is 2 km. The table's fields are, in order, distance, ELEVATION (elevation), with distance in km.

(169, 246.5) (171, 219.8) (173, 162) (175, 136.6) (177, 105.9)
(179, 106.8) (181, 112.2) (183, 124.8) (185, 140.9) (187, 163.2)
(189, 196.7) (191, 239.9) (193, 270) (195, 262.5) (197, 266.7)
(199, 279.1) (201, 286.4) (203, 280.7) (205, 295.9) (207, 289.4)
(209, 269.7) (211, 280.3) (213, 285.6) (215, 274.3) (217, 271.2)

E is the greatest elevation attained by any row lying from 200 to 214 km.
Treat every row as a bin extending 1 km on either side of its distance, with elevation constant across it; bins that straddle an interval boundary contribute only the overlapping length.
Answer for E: 295.9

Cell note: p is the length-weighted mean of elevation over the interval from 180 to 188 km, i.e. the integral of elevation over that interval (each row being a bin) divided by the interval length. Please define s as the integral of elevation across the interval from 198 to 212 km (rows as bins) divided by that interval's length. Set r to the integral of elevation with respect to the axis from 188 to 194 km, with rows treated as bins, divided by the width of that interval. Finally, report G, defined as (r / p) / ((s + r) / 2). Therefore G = 0.0067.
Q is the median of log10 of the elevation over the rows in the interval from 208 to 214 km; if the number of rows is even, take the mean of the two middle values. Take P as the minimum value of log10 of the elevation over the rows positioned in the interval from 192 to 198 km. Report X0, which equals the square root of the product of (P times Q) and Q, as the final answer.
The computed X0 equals 3.81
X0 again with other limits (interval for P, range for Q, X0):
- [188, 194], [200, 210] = 3.72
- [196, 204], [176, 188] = 3.23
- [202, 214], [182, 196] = 3.58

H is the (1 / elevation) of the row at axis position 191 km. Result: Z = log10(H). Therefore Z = -2.38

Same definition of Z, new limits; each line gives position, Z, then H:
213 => -2.46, 0.0035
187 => -2.21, 0.0061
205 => -2.47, 0.0034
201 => -2.46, 0.0035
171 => -2.34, 0.0045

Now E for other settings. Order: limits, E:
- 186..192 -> 239.9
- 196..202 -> 286.4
